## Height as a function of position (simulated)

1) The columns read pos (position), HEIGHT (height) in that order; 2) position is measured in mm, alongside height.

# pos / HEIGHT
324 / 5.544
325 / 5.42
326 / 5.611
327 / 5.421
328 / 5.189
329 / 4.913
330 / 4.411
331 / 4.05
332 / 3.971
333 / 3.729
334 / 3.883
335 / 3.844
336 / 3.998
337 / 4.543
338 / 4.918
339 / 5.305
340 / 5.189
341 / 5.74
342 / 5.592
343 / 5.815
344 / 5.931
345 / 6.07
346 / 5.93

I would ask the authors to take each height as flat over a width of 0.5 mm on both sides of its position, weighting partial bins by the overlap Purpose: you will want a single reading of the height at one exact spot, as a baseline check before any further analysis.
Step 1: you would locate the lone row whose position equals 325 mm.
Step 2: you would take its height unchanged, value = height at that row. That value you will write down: 5.42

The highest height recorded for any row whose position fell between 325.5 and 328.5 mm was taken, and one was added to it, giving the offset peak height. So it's 6.61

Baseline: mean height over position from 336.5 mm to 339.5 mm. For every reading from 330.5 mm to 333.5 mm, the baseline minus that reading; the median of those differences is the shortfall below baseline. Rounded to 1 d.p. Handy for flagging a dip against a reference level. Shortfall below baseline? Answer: 1.0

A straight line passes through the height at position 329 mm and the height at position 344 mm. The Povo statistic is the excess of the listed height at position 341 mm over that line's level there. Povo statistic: 0.0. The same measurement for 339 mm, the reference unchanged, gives -0.3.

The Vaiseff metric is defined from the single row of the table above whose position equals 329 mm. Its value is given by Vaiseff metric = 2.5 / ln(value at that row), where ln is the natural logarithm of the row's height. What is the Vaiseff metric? 1.57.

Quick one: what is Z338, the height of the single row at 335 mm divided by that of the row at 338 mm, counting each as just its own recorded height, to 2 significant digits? 0.78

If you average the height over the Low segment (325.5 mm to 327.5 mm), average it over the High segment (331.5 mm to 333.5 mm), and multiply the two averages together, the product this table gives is 21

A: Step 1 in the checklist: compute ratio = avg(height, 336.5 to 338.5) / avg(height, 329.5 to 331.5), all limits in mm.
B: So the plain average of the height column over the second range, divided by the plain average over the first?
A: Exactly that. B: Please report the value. 1.12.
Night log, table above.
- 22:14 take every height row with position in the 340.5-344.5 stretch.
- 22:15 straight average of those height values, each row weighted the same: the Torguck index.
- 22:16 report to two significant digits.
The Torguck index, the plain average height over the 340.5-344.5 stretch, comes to 5.8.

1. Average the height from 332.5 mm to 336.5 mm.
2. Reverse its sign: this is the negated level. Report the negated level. -3.9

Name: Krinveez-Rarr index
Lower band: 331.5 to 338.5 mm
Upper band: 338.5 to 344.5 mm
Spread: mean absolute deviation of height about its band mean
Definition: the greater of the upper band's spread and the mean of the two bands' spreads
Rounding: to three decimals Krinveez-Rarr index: 0.289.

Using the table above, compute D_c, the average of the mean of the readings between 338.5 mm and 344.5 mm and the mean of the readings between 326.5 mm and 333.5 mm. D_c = 5.06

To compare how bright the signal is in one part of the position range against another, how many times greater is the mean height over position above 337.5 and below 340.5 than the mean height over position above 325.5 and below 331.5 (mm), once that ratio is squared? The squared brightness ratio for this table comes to 1.1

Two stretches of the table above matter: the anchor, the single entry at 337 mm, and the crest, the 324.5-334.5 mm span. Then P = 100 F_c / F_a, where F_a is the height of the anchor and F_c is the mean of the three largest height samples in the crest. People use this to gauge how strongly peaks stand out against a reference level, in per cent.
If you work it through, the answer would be 121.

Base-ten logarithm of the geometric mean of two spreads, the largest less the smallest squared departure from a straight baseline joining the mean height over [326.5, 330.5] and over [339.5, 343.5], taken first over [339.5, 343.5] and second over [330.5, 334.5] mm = -0.48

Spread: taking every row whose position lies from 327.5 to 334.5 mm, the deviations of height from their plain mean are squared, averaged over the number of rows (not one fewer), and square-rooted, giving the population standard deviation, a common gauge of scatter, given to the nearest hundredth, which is 0.51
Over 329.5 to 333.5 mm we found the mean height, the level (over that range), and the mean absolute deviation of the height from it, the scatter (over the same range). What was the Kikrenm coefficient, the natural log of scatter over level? -3.06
